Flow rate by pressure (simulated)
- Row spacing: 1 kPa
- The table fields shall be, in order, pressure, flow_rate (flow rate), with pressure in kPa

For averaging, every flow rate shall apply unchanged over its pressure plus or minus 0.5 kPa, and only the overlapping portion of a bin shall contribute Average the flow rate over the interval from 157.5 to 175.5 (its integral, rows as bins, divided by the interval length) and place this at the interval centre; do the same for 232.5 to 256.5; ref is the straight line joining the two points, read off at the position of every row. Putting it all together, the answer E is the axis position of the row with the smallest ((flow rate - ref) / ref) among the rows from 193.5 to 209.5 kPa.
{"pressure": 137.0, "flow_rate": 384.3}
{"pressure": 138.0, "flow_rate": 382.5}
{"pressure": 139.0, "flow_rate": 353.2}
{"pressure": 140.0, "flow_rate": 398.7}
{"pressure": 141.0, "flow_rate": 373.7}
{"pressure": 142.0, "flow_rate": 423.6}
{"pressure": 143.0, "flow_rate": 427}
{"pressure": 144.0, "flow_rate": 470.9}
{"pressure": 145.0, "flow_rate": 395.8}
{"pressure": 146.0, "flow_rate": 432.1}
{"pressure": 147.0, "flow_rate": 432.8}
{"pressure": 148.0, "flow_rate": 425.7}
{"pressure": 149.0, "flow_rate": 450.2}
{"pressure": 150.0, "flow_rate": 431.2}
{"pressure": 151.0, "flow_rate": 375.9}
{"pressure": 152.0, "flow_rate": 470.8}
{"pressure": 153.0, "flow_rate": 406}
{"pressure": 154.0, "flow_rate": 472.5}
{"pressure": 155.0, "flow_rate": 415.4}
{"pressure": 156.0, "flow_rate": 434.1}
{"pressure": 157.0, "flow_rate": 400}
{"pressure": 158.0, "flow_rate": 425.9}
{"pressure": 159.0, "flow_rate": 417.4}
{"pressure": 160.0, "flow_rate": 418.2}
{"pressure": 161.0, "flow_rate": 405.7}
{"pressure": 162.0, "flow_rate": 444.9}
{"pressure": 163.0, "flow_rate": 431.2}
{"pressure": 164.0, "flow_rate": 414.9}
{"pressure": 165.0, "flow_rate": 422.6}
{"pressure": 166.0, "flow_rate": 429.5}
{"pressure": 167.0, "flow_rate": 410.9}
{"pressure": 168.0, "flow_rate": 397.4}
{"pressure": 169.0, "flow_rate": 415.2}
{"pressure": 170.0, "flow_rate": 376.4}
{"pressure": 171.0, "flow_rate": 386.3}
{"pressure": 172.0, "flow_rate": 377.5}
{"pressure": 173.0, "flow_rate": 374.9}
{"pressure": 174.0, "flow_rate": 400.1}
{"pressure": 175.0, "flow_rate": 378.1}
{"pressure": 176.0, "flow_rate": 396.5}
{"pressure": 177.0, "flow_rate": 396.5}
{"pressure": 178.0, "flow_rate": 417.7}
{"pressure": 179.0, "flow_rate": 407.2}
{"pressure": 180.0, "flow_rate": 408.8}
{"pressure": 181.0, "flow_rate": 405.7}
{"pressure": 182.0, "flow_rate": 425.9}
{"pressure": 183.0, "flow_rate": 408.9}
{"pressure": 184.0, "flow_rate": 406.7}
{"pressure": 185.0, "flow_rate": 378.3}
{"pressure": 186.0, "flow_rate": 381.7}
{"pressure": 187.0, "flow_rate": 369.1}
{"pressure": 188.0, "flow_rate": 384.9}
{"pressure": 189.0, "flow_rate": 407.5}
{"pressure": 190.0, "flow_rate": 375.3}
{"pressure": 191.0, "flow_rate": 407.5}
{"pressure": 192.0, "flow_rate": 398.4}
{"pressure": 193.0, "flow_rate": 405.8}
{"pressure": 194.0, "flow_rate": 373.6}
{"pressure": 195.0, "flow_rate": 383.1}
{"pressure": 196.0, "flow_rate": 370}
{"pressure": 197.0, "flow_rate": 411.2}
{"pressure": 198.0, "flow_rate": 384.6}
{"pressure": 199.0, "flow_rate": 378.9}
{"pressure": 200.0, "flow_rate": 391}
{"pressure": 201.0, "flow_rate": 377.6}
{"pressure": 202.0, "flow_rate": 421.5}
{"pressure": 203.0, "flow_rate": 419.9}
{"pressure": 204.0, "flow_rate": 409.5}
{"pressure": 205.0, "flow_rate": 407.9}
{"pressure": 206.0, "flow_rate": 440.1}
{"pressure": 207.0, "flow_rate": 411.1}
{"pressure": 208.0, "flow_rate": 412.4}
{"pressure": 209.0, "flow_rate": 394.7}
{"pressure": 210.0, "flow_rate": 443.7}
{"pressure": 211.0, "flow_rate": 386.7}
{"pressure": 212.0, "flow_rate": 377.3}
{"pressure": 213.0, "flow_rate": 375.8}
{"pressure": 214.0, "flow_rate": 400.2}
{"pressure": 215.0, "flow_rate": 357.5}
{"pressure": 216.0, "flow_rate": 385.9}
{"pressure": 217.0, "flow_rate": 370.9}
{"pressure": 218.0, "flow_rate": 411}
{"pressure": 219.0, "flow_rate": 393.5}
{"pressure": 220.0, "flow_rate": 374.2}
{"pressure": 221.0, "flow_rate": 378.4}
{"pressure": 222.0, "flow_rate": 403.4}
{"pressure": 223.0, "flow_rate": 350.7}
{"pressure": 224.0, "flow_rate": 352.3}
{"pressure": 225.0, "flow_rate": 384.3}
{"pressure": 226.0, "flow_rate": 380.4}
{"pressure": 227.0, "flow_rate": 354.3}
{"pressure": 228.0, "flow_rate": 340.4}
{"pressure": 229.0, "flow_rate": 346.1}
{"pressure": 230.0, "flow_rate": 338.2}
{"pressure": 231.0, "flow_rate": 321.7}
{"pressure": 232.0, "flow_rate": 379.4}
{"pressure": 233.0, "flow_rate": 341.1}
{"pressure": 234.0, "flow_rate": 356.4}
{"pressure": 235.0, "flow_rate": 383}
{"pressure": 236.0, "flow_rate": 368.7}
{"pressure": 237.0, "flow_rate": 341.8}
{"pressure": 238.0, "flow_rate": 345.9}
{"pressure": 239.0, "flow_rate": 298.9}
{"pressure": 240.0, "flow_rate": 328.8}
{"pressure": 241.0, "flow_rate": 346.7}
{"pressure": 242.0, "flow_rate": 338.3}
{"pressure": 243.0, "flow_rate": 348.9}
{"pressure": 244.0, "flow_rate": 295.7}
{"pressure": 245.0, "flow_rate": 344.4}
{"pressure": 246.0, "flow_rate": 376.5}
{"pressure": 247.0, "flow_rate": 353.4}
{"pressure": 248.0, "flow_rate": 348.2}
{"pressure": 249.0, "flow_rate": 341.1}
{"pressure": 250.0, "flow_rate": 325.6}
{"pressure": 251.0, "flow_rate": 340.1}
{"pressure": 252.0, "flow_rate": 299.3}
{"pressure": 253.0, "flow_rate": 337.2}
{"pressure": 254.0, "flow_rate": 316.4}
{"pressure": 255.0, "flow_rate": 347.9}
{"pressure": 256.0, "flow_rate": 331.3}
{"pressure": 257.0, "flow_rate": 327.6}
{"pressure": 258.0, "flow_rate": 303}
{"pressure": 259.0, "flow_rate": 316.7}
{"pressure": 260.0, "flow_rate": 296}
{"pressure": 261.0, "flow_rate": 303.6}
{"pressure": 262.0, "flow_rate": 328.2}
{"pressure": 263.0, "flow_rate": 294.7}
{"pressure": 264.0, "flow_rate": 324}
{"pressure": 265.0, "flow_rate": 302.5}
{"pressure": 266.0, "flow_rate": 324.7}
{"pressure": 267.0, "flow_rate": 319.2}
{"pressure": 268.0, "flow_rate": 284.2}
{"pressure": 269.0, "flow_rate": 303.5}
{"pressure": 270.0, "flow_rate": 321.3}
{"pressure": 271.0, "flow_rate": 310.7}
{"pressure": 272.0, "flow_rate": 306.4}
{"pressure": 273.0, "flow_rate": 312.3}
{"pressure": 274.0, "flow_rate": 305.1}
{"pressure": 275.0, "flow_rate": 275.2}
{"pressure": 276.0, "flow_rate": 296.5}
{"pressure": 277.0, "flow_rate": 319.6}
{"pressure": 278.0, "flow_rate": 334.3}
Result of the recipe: 196.0 kPa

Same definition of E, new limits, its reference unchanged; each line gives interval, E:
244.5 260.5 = 252.0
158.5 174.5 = 170.0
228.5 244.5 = 239.0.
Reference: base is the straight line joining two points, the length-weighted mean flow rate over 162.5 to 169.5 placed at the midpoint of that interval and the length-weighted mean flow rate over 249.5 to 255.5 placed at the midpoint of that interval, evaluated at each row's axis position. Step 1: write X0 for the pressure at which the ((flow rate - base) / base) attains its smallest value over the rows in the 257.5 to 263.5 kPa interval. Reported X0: 260.0 kPa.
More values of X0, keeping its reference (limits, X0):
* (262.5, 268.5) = 268.0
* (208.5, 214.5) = 213.0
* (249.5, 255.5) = 252.0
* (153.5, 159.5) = 157.0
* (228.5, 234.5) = 231.0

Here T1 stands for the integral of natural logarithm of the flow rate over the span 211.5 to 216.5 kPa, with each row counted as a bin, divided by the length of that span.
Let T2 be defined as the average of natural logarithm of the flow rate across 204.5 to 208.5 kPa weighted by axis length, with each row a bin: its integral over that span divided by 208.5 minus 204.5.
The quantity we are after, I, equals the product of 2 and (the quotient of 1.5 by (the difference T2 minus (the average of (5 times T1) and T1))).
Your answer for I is -0.255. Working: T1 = 5.94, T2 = 6.03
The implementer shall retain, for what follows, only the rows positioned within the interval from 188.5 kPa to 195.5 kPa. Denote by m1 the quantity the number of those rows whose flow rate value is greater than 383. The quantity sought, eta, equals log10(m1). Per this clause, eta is 0.70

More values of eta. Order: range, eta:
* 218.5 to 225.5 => 0.48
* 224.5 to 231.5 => 0.00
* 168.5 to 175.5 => 0.48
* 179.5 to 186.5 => 0.70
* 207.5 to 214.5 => 0.70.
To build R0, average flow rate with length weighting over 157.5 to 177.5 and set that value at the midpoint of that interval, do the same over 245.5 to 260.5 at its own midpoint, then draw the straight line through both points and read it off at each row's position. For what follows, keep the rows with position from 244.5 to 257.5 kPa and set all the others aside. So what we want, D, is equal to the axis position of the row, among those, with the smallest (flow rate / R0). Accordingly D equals 252.0 kPa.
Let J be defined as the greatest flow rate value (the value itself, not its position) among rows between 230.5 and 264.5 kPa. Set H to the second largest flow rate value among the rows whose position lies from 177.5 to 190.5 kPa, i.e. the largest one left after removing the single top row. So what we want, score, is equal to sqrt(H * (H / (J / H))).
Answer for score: 436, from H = 417.7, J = 383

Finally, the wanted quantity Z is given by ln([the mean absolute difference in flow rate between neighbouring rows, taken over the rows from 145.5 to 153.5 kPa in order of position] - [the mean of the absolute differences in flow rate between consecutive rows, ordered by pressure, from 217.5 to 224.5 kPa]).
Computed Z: 2.9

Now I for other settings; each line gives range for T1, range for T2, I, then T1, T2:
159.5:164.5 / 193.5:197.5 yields -0.246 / 6.05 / 5.95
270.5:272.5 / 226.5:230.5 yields -0.264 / 5.73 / 5.84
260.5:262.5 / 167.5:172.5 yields -0.266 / 5.75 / 5.97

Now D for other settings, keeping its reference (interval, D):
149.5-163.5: 151.0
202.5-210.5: 209.0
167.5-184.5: 170.0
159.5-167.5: 161.0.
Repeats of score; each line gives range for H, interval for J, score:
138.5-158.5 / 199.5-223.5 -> 485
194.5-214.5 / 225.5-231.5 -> 473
